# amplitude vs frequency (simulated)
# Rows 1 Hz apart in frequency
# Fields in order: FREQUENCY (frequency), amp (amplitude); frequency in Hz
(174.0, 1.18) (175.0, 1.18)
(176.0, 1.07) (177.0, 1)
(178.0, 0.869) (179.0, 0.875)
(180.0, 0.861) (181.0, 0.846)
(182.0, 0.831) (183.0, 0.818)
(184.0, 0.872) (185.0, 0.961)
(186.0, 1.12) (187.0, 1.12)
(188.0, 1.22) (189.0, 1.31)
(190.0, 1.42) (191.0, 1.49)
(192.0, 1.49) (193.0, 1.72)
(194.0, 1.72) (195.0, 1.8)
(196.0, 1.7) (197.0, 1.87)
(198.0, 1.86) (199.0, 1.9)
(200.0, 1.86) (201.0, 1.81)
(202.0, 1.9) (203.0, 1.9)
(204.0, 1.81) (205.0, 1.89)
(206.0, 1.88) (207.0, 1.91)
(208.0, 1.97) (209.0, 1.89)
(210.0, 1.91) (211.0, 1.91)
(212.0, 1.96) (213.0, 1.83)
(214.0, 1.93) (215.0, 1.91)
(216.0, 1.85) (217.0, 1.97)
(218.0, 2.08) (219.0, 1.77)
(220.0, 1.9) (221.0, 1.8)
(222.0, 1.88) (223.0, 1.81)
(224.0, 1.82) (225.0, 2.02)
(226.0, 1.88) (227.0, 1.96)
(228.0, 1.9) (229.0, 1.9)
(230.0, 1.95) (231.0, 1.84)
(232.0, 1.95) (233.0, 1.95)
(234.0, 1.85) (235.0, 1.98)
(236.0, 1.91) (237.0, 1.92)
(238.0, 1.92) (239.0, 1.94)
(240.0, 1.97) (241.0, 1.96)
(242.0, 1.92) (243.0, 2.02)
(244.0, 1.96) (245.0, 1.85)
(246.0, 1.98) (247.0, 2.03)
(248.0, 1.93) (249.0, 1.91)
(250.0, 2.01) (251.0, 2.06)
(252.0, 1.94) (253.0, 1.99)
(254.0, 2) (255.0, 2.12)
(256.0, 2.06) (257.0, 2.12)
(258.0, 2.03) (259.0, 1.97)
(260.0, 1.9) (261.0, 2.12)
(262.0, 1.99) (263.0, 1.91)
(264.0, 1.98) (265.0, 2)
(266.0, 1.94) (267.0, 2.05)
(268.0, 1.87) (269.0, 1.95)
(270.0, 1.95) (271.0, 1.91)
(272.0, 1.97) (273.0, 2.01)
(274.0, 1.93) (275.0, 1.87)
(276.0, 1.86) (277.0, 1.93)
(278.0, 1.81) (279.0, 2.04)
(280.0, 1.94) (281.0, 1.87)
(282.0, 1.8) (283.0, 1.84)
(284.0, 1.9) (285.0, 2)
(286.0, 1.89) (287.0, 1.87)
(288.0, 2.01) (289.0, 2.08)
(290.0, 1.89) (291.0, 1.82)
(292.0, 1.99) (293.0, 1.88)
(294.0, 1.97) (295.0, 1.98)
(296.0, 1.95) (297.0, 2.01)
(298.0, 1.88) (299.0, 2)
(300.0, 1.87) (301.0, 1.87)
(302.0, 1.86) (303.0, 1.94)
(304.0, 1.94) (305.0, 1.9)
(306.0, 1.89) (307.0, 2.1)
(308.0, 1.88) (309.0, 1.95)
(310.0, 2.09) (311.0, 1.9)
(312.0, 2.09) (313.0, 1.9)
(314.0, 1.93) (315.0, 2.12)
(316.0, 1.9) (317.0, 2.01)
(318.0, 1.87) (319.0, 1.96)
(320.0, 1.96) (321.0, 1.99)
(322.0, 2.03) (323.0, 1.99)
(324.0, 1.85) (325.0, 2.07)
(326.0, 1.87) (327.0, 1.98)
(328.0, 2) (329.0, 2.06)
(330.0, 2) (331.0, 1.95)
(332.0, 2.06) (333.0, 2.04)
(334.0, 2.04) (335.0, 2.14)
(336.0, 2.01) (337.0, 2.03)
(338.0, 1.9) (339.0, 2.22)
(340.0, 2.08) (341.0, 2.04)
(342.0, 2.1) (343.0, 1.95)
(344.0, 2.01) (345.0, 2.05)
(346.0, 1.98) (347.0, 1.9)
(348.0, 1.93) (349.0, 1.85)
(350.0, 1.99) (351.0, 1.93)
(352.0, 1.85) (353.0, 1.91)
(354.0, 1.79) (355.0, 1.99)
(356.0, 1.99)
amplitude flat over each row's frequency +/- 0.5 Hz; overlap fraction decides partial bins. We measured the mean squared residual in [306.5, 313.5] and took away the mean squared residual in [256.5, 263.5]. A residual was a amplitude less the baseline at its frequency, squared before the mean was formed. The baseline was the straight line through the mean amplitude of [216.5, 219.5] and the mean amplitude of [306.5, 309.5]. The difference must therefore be -0.0004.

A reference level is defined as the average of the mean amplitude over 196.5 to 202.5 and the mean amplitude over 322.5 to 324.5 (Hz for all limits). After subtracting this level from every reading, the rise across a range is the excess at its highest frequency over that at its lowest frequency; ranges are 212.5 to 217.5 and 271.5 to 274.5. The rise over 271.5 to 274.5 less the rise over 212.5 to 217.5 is -0.18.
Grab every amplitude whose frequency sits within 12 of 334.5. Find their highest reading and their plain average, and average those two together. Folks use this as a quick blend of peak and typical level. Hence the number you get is 2.12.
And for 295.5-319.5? 2.04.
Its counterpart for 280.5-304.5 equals 2.00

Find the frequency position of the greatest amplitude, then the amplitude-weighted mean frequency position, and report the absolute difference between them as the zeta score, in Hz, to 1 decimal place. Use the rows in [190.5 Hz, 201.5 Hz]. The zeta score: 2.8 Hz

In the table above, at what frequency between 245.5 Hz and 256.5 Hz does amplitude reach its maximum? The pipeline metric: 255.0 Hz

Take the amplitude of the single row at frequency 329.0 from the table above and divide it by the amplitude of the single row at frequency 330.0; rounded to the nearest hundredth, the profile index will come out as 1.03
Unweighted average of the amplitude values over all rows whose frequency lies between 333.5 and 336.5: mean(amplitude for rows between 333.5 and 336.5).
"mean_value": 2.06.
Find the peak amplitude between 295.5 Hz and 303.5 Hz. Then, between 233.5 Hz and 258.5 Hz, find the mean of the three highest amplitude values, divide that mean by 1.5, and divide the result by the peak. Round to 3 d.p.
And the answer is 0.697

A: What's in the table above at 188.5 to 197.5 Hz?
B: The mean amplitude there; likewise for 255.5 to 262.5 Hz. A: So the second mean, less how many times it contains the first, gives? 0.771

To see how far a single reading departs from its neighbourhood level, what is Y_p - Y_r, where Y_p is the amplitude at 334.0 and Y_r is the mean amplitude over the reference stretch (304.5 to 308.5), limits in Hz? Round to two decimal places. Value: 0.10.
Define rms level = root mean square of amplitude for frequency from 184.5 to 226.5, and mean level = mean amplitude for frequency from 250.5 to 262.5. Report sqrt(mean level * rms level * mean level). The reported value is 2.70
